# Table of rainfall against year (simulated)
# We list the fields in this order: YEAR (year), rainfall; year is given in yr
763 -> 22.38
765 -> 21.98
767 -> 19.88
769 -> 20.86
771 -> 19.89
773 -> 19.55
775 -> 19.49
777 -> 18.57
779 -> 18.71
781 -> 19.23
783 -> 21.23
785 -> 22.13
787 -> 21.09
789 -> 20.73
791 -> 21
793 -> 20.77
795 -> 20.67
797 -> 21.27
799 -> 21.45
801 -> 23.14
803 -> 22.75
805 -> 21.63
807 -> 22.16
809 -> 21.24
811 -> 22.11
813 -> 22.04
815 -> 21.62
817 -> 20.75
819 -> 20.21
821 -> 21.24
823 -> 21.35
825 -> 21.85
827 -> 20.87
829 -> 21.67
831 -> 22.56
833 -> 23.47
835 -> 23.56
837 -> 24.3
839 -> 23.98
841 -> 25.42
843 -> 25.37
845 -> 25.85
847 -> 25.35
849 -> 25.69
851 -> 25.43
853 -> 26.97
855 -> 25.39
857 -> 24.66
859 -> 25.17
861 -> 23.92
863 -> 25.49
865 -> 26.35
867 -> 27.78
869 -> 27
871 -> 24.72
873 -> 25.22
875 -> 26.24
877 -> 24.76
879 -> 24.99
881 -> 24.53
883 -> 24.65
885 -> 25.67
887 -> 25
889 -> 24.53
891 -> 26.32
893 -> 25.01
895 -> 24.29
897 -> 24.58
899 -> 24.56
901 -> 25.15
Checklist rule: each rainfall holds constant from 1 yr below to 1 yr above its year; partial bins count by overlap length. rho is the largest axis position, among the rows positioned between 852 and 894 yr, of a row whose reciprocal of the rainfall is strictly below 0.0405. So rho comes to 893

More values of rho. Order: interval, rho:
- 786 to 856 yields 855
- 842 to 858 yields 855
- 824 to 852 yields 851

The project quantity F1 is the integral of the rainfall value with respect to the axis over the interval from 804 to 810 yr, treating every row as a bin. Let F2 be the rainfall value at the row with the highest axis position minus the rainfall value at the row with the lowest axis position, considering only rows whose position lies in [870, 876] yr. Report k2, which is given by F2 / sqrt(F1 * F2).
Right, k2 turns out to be 0.108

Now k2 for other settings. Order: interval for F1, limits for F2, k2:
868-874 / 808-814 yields 0.072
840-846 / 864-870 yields 0.065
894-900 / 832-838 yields 0.075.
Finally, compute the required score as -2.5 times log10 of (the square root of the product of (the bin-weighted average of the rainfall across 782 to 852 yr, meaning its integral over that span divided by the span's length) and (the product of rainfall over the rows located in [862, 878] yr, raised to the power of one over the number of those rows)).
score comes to -3.46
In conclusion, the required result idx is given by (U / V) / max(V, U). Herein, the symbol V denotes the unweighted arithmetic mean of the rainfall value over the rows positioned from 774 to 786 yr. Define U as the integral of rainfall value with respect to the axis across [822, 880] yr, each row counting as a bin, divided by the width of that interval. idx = 0.0503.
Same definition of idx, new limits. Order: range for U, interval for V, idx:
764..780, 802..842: 0.0402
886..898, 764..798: 0.0490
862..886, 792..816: 0.0460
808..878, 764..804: 0.0483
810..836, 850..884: 0.0335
